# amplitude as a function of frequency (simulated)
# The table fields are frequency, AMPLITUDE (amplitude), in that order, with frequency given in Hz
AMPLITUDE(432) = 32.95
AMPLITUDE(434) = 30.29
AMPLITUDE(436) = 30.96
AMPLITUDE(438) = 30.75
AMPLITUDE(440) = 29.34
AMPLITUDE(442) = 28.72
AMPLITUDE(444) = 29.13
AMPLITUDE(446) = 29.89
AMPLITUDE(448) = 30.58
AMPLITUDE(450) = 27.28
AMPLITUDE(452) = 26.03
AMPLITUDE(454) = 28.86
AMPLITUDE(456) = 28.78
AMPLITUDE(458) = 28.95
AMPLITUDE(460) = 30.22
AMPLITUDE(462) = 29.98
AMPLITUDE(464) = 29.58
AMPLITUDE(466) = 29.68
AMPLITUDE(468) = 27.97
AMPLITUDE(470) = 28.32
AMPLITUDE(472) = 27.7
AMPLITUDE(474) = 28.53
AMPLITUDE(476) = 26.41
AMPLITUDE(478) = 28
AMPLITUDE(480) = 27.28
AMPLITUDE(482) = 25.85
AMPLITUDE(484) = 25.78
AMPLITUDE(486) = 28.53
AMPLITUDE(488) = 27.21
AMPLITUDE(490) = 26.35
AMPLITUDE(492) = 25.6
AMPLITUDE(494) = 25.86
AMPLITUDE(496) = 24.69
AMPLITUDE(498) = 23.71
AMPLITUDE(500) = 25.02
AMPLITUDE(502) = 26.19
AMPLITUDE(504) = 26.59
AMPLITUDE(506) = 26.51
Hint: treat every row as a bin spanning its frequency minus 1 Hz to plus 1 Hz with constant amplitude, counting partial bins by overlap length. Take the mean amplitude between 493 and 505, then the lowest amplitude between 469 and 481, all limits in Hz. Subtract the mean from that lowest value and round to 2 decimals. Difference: 1.07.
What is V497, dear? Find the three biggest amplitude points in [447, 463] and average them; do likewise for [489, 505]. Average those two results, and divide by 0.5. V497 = 56.6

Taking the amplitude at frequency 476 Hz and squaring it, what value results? 697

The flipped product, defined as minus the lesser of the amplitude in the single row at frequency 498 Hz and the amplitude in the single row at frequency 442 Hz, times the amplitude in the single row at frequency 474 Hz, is -676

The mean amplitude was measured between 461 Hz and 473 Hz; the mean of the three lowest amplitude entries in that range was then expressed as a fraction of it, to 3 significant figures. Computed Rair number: 0.970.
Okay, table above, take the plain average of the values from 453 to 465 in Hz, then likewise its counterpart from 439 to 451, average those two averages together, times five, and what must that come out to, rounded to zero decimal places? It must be 146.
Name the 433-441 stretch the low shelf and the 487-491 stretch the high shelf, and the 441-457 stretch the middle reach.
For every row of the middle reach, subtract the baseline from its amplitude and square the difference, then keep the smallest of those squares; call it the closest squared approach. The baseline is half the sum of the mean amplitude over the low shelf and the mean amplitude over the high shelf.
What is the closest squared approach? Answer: 0.026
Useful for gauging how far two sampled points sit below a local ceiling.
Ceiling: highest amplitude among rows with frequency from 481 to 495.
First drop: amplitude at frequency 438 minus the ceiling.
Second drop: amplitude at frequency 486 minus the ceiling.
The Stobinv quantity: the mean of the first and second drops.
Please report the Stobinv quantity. 1.1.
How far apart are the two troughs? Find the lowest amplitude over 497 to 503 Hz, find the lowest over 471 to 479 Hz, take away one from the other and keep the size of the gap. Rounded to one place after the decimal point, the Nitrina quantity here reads 2.7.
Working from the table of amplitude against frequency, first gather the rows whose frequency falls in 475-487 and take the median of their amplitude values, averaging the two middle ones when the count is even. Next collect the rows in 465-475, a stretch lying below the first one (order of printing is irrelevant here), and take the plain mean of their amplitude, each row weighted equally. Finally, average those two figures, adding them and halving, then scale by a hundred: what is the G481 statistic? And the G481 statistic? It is 2764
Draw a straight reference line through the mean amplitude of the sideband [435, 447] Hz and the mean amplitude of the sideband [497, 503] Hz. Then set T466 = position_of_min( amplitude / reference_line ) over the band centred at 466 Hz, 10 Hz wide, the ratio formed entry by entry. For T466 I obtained 468 Hz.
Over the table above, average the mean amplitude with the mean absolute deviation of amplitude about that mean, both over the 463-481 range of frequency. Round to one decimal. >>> 14.5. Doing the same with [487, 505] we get 13.3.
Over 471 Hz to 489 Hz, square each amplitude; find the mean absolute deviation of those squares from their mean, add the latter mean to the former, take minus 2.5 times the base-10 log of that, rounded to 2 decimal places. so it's -7.24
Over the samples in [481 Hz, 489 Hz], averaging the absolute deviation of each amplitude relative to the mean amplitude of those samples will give 1.03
